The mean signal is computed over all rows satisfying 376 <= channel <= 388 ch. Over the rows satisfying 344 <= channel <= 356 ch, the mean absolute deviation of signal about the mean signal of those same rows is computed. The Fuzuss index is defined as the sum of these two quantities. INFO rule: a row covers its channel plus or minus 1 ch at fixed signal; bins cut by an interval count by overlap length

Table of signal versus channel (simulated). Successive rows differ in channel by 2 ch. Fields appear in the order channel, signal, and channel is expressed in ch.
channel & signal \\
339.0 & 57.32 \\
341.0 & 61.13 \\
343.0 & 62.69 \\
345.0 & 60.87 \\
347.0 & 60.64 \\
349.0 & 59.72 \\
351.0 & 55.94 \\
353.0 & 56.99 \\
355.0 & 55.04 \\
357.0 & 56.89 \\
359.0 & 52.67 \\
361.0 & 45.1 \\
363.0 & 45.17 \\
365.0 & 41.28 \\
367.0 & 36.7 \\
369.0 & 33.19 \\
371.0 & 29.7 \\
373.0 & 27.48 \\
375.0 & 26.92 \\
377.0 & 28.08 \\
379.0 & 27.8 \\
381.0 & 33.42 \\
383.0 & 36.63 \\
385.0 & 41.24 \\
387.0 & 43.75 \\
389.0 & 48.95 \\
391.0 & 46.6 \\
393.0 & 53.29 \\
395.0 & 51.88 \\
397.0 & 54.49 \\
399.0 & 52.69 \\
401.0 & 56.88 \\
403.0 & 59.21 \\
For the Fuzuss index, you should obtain 37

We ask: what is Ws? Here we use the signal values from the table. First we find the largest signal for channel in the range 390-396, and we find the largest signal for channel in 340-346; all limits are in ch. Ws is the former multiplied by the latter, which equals 3341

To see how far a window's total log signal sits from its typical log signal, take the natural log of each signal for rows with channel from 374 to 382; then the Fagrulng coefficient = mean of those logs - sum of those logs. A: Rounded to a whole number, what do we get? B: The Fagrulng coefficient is -10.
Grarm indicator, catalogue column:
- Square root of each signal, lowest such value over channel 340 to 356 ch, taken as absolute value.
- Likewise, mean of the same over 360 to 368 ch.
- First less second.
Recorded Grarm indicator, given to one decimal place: 0.9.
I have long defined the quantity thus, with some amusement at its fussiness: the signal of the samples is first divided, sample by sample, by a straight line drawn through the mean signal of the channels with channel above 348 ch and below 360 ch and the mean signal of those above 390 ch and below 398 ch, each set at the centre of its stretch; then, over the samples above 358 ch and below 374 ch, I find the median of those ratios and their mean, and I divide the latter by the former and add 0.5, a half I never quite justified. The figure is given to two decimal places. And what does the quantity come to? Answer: 1.50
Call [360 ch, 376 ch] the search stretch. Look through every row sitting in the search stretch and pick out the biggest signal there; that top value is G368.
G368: 45.17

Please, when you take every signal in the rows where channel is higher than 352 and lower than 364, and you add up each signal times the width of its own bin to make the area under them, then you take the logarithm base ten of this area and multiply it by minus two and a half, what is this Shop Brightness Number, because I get -6.99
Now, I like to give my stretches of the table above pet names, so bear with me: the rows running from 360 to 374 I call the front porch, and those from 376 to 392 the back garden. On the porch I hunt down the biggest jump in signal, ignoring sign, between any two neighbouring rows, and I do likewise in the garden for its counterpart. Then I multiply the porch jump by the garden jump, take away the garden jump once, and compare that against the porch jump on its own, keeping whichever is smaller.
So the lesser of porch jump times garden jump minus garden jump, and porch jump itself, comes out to 4.6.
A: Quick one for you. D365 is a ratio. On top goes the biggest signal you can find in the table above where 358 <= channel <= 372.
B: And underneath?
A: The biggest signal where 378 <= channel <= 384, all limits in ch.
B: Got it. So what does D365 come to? 1.4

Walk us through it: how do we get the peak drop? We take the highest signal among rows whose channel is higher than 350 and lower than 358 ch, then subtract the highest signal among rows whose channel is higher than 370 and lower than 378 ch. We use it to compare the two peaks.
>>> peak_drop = 27.3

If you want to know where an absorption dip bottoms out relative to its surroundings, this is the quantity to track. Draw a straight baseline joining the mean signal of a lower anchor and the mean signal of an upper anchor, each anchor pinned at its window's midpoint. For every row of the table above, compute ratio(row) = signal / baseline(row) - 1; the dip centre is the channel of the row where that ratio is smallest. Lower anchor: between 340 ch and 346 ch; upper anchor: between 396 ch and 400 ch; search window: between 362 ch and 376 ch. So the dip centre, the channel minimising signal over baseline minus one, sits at 375.0 ch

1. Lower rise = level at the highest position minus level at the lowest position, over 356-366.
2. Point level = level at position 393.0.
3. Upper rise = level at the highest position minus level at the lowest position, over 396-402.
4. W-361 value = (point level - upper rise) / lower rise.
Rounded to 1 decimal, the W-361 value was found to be -3.3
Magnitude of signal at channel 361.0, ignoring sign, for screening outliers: 45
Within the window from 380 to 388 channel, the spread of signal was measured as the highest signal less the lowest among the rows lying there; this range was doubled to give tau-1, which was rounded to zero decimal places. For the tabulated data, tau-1 21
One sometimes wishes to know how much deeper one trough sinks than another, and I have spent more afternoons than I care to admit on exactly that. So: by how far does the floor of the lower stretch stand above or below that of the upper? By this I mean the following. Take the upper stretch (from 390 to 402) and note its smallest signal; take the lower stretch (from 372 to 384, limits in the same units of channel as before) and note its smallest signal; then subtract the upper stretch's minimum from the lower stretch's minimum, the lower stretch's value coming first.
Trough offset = -20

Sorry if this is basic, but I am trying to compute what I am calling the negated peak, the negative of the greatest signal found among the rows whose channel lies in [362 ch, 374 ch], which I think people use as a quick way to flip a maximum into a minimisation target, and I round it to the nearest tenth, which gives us -45.2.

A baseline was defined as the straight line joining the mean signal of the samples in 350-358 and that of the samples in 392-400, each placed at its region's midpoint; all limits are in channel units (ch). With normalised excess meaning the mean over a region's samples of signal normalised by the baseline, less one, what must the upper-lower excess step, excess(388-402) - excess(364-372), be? 0.34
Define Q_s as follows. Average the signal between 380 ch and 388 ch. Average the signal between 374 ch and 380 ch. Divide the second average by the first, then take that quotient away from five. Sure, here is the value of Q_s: 4.29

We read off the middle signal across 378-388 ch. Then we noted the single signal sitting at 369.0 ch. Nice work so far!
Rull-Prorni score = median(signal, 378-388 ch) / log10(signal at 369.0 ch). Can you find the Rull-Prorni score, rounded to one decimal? 24.1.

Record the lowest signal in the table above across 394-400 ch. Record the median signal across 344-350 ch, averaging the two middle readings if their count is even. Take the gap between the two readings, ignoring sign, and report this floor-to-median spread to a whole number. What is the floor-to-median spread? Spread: 9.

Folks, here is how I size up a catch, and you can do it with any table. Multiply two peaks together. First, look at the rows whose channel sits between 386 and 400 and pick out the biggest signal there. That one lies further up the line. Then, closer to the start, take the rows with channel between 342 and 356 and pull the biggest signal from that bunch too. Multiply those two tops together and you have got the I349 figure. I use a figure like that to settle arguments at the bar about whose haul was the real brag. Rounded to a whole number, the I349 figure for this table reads 3416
